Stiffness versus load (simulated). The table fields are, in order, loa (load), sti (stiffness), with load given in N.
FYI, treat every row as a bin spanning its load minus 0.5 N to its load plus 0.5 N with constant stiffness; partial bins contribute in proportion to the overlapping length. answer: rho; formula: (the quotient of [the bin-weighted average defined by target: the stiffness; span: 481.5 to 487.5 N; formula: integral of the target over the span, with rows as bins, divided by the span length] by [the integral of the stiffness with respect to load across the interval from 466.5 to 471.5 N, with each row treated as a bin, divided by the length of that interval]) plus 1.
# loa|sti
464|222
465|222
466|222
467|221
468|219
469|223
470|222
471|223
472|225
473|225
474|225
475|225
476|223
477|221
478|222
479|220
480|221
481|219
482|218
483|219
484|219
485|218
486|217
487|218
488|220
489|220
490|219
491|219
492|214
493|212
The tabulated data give 1.98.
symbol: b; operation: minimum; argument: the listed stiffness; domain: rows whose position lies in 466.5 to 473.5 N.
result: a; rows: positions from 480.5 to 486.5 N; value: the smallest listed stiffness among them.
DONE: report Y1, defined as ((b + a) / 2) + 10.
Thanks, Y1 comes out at 228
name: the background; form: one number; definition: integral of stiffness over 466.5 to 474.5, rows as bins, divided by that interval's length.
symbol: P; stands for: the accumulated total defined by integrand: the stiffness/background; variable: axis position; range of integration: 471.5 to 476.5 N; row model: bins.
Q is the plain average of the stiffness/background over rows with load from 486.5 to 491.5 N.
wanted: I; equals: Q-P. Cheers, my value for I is -4.06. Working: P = 5.04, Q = 0.98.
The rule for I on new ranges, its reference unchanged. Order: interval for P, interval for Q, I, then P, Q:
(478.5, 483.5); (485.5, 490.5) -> -3.94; 4.92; 0.98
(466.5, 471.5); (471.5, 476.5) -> -3.96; 4.97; 1.01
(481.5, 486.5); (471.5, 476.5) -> -3.89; 4.90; 1.01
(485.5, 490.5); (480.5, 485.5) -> -3.93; 4.91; 0.98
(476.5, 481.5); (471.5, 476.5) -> -3.94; 4.95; 1.01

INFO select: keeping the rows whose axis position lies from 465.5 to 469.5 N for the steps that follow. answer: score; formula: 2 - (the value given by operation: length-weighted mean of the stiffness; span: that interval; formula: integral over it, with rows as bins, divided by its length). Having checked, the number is -219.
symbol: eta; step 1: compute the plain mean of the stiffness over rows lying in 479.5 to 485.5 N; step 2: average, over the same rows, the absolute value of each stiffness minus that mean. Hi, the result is 0.67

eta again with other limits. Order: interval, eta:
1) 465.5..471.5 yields 1.11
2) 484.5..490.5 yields 1.00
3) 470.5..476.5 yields 0.89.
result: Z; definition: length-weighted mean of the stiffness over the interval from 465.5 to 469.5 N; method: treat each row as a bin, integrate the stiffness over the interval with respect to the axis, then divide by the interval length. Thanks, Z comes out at 221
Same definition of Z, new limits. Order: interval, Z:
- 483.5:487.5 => 218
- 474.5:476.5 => 224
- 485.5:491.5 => 219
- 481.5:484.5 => 219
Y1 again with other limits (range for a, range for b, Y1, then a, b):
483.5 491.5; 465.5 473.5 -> 228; 217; 219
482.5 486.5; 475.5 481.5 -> 228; 217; 219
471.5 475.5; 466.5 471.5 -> 232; 225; 219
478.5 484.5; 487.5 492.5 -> 226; 218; 214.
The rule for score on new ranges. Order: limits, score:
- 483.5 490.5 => -217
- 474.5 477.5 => -221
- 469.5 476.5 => -222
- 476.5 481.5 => -219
